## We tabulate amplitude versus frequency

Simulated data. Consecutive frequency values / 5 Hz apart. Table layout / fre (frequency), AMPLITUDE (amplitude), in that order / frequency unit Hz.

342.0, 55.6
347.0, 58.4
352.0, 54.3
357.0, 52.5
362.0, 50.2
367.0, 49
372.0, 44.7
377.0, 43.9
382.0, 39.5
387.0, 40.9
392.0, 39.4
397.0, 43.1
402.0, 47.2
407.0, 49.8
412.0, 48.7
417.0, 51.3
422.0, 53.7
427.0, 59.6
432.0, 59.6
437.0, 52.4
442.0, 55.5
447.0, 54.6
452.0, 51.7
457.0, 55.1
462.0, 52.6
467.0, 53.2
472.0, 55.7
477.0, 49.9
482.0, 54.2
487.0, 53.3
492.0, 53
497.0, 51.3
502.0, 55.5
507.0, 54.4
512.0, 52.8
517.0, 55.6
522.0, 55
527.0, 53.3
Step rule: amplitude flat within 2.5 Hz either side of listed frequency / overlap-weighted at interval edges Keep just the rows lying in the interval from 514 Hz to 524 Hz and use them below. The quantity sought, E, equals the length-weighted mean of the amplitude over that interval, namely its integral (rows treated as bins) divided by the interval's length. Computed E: 55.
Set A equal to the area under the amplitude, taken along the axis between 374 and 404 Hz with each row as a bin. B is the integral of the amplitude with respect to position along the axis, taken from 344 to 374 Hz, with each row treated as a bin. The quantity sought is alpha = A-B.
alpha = -282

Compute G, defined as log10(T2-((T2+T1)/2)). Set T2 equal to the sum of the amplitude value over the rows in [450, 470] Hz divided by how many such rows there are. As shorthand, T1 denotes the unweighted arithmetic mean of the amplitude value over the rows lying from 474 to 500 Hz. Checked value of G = -0.4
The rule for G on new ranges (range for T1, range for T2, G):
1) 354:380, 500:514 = 0.5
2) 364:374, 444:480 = 0.5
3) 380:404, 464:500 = 0.7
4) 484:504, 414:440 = 0.0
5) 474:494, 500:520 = 0.0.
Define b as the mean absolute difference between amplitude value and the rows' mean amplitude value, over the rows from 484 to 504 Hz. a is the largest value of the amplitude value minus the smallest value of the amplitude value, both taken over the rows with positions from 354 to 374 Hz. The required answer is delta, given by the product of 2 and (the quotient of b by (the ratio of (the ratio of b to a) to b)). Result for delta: 18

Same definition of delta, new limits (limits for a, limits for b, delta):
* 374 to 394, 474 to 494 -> 12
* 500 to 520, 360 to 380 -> 15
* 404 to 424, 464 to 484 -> 17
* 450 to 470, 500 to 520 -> 7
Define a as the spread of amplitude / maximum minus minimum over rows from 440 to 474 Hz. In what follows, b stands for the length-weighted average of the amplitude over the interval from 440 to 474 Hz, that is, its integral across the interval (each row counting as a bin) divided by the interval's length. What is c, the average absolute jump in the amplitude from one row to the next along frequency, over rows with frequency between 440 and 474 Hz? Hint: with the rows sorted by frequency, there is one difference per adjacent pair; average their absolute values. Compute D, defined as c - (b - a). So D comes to -47.9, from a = 4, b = 54.0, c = 2.1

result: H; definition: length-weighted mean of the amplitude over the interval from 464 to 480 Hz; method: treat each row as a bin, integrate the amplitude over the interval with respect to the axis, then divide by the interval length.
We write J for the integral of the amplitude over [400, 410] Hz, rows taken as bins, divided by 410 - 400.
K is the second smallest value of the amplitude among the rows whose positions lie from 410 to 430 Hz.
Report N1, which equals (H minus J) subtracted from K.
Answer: 47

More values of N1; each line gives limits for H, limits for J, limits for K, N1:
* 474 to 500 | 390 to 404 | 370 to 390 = 32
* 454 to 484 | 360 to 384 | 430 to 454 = 44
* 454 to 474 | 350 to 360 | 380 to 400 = 39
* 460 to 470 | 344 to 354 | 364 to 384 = 47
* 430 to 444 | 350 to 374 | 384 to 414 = 35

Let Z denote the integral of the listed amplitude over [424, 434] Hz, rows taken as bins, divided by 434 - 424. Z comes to 59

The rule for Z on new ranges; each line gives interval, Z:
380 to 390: 40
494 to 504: 53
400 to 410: 49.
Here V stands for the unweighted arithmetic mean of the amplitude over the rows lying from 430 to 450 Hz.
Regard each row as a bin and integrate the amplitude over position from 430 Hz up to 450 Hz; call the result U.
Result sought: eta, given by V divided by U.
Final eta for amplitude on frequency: 0.0502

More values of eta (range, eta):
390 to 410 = 0.0497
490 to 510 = 0.0500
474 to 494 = 0.0499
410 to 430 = 0.0497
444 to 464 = 0.0499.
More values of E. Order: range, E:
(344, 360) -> 55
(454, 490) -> 53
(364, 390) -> 44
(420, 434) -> 58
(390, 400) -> 42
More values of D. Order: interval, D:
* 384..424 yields -29.7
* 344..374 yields -35.3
